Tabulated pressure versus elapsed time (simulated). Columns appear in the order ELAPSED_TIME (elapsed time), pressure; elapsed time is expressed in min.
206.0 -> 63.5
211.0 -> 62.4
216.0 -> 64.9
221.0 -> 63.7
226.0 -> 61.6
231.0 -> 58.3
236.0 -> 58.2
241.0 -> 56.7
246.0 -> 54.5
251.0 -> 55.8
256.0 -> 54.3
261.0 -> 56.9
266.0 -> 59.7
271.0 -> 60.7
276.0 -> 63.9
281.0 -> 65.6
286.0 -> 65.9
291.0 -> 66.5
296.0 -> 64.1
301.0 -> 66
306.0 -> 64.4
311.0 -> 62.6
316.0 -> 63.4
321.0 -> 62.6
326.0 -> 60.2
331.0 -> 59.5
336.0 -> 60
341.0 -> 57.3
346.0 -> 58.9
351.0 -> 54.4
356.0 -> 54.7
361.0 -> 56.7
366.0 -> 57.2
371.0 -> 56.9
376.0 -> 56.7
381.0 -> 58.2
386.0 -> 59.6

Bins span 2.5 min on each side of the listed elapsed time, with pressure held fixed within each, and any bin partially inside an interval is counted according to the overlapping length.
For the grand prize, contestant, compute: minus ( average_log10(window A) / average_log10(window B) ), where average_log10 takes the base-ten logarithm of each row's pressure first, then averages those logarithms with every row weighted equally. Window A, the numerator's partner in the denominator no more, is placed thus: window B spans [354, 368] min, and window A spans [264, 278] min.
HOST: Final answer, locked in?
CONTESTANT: -1.022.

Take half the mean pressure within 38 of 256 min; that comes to 30.1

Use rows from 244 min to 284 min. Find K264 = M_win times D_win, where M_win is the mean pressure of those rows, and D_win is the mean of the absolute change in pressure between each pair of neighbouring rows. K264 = 119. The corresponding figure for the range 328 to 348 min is 94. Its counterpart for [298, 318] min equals 90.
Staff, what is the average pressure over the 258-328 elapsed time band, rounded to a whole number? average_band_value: 63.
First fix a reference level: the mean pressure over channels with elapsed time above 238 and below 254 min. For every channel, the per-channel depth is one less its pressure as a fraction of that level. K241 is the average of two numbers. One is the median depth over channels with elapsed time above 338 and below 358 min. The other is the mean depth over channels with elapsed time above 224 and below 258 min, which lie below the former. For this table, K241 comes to -0.015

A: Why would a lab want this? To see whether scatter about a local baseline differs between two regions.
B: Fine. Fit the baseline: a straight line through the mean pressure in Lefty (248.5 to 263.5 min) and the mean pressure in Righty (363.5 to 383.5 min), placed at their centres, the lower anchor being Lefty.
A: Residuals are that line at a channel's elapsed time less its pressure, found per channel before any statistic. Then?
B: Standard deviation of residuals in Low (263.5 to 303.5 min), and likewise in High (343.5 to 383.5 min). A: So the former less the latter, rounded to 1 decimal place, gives 0.9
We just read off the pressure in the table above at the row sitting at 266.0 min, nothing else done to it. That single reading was 59.7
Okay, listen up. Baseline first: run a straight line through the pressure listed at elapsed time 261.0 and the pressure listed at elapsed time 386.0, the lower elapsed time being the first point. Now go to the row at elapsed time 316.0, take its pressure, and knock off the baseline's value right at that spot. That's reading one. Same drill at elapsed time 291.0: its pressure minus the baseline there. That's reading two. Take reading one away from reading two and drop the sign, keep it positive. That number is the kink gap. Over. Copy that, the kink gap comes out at 3.6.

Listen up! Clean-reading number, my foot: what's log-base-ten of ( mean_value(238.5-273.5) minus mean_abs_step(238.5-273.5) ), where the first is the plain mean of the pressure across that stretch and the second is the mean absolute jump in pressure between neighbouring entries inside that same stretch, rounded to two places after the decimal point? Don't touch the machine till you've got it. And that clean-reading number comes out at 1.74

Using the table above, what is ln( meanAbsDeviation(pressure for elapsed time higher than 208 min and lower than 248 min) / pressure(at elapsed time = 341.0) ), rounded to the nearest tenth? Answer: -2.9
